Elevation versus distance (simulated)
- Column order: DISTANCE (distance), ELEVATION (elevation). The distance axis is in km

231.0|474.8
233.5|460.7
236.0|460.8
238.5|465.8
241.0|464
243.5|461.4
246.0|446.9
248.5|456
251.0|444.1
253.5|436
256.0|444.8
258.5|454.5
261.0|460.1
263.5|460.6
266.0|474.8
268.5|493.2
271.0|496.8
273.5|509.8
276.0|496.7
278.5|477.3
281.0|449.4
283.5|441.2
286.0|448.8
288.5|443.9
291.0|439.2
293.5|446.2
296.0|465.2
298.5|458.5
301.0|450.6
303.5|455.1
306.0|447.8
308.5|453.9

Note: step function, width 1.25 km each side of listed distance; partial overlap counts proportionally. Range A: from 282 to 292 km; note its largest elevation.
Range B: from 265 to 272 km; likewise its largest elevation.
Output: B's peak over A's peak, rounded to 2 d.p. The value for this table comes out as 1.11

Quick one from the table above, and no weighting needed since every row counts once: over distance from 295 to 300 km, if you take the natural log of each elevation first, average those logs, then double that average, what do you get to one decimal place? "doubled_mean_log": 12.3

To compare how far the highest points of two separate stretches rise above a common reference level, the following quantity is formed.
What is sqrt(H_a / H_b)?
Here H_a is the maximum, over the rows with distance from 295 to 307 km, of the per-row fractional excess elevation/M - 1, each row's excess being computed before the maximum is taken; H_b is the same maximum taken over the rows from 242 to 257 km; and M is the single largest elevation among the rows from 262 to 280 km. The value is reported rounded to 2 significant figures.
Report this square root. 0.96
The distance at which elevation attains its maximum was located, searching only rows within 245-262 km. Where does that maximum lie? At 261.0 km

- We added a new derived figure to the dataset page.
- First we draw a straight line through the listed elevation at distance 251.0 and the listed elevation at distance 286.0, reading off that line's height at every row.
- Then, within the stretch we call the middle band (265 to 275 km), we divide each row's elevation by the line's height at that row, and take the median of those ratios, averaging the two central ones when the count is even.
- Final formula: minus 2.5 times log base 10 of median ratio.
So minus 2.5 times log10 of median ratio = -0.11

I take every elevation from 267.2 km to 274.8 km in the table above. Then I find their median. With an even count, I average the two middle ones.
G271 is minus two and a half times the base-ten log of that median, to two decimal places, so -6.74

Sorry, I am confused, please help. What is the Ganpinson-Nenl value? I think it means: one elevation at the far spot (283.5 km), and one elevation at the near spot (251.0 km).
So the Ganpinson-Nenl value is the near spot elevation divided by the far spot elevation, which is 1.01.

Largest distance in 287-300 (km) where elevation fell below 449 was 293.5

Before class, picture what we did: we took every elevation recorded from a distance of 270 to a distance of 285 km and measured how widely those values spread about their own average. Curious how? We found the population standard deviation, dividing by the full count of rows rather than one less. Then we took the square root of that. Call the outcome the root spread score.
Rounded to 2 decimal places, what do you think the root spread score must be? 5.04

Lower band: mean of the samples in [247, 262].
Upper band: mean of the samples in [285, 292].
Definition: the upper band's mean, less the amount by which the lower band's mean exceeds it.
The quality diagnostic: 439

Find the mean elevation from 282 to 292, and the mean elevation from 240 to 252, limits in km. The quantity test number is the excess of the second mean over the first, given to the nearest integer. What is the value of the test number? 11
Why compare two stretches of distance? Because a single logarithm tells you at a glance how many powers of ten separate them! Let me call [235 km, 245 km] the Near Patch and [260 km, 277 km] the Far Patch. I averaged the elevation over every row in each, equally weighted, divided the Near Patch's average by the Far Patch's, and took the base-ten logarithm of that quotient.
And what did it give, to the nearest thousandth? -0.020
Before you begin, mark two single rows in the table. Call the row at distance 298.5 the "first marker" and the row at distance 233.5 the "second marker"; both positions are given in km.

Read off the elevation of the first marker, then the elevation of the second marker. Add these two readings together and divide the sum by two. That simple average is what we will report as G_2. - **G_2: 460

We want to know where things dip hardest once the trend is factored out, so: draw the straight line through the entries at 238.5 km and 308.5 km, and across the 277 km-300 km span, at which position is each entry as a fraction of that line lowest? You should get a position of 291.0 km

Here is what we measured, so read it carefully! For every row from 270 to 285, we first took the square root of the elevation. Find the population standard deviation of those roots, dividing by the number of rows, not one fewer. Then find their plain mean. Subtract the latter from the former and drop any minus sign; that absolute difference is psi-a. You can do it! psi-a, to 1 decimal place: 21.3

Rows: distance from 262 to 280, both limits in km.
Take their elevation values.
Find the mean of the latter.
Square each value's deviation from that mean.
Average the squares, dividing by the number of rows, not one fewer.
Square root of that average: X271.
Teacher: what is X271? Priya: 15.5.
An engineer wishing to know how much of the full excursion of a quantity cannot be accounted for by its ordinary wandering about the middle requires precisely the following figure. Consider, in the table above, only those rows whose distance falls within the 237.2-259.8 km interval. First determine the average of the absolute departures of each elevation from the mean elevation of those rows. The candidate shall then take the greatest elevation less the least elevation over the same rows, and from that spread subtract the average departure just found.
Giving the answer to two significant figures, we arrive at 21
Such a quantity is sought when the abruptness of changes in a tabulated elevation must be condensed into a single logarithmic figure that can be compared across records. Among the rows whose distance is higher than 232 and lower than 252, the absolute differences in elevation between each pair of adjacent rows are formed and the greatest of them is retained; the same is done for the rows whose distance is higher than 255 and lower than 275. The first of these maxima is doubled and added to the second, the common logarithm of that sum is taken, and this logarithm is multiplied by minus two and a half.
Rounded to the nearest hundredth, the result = -4.19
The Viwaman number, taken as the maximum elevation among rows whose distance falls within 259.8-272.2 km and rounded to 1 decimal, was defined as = 496.8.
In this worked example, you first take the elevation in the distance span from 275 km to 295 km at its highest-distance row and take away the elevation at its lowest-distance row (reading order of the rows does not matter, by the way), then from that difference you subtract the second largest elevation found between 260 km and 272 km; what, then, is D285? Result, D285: -544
